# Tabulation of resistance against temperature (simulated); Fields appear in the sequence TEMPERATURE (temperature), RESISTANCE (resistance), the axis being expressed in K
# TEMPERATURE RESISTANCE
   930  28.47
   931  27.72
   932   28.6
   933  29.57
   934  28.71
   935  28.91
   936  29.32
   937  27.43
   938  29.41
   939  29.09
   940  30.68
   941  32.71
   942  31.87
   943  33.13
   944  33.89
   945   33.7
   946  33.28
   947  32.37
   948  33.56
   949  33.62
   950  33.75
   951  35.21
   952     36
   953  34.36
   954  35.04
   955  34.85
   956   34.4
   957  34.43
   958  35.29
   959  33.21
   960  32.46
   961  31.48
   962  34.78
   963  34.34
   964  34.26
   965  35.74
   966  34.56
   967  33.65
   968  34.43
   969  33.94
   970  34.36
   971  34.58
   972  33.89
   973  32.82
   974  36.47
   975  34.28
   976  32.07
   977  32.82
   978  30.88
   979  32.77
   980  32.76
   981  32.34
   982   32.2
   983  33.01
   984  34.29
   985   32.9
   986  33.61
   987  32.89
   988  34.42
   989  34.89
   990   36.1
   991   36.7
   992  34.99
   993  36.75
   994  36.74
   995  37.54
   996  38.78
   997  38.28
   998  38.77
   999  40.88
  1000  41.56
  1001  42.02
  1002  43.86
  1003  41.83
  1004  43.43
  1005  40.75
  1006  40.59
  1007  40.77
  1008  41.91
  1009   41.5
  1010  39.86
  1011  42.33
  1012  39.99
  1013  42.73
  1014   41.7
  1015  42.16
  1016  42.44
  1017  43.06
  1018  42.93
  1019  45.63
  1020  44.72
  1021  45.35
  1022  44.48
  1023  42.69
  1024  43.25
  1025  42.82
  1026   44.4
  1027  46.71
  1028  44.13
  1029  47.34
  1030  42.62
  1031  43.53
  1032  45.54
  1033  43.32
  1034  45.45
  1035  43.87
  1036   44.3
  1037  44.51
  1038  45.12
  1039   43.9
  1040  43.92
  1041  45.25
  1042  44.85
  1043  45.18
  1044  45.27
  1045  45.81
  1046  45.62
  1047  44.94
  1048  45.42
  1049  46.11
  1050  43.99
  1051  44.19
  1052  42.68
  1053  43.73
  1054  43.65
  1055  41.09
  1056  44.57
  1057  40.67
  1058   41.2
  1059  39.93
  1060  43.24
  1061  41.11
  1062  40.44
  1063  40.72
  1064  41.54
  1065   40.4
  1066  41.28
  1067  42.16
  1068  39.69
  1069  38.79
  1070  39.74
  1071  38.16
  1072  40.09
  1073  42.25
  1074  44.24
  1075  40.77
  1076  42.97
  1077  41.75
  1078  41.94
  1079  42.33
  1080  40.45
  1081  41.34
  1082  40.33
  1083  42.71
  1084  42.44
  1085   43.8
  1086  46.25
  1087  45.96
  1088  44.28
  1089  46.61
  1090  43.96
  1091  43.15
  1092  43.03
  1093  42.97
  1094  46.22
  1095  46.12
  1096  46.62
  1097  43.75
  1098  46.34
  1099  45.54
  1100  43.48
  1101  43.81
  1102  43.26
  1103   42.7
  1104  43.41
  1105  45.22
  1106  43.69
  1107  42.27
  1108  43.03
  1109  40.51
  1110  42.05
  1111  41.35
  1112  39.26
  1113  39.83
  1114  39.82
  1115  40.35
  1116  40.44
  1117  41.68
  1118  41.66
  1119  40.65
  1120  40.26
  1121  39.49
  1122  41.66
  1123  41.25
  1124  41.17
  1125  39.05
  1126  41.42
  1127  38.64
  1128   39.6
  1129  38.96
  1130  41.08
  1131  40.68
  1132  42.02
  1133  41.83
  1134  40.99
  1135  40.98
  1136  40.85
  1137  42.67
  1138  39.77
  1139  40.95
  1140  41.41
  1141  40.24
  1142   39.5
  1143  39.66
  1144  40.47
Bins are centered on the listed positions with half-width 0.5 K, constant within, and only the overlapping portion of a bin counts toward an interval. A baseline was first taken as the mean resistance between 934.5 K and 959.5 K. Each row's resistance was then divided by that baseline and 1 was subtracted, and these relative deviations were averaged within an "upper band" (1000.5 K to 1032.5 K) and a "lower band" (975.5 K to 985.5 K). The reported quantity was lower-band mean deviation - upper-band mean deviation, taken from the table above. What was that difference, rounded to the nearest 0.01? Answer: -0.32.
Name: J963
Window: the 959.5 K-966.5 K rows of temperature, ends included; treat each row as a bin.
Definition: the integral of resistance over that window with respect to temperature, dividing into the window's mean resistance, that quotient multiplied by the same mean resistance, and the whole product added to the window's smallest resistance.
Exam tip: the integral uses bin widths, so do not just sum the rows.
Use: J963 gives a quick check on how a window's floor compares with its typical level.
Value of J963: 36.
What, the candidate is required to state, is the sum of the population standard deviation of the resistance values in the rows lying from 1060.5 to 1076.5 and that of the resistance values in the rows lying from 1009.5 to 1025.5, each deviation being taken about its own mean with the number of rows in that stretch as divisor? 3.1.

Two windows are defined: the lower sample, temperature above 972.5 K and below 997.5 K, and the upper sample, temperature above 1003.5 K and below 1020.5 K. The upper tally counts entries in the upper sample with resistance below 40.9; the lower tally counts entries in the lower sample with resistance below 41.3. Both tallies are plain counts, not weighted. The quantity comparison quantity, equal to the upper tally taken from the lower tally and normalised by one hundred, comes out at 0.200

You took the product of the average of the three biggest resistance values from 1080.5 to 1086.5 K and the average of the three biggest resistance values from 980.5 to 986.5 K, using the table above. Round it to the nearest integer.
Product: 1489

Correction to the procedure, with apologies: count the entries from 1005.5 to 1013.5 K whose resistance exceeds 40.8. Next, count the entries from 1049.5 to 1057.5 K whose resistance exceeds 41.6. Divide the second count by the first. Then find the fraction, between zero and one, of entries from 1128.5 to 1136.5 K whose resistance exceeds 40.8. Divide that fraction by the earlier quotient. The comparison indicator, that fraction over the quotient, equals 0.50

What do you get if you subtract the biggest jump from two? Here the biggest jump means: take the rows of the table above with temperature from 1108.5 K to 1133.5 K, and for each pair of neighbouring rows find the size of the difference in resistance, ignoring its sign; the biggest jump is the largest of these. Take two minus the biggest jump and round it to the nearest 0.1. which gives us -0.8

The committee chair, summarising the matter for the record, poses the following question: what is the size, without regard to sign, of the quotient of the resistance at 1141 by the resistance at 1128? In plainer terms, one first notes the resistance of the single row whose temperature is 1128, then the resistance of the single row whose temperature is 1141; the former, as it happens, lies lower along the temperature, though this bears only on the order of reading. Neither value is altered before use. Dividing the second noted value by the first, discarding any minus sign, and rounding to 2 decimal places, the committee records 1.02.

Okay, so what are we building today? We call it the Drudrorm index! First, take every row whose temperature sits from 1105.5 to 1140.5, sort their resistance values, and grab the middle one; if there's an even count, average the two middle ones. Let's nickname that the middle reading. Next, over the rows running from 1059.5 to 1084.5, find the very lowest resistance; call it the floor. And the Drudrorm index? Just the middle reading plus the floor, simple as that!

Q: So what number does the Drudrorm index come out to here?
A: 79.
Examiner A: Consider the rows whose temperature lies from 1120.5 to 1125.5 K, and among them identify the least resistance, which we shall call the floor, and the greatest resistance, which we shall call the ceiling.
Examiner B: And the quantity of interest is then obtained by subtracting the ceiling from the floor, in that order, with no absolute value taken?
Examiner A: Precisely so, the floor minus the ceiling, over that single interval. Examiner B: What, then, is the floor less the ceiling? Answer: -2.6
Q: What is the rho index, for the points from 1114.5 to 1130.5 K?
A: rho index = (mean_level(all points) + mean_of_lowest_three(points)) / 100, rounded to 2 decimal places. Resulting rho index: 0.79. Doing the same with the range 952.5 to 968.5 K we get 0.67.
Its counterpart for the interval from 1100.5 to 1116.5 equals 0.82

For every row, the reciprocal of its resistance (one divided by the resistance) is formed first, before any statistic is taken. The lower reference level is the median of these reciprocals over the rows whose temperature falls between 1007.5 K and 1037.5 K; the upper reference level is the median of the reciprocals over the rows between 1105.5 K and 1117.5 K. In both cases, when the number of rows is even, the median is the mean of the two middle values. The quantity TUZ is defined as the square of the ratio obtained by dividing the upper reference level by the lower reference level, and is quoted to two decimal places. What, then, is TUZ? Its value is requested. 1.12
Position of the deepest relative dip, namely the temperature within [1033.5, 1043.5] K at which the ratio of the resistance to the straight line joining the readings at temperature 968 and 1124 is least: 1040 K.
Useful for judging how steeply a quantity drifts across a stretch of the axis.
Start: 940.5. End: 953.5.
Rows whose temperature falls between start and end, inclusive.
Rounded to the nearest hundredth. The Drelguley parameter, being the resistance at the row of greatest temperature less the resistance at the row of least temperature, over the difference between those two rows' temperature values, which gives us 0.14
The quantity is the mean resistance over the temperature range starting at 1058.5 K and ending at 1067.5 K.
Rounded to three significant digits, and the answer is 41.2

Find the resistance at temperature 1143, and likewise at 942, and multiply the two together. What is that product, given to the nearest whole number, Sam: 1264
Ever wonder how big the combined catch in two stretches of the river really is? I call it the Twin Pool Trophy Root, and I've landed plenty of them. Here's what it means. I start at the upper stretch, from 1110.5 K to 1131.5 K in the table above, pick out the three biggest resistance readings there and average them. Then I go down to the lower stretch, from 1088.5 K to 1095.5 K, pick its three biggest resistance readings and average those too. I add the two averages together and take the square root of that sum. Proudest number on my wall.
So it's 9.38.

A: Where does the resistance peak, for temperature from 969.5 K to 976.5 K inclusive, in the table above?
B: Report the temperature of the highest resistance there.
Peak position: 974 K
